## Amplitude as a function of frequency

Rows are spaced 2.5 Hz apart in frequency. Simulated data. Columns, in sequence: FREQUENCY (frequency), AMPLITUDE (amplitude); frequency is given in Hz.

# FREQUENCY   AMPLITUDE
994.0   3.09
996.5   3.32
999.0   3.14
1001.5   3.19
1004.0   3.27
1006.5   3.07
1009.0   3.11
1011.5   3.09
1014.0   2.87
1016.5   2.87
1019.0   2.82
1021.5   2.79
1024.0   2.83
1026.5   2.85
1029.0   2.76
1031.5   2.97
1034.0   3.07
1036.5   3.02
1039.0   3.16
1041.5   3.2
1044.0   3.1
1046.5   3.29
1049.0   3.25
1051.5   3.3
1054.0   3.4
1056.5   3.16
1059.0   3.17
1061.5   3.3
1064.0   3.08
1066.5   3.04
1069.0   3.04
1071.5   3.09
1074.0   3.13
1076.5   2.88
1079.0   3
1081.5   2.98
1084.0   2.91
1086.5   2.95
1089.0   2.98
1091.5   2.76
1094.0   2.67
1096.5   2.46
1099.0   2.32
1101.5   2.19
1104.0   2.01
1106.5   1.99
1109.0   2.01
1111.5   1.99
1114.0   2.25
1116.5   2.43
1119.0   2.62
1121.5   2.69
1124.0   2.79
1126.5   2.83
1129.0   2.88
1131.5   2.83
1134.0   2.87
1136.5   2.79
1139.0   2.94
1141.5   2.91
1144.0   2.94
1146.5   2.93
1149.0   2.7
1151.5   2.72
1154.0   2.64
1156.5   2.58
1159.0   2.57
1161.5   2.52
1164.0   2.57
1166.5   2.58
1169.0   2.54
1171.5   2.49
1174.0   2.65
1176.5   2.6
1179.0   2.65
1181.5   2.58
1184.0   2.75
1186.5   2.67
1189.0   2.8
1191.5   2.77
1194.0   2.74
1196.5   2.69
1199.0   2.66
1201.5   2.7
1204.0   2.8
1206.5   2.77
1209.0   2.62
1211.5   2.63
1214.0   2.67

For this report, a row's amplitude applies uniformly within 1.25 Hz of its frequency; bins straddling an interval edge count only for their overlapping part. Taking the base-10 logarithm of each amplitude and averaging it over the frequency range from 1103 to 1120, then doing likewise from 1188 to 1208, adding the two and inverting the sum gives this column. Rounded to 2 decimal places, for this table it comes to 1.29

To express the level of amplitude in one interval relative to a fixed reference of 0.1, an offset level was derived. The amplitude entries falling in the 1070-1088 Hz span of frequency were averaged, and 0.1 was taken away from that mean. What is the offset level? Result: 2.89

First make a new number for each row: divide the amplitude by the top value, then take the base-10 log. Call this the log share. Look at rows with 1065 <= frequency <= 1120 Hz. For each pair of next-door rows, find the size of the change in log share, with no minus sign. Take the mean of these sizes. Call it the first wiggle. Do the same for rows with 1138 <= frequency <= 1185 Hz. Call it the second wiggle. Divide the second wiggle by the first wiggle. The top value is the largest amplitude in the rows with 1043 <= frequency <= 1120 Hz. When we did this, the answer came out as 0.57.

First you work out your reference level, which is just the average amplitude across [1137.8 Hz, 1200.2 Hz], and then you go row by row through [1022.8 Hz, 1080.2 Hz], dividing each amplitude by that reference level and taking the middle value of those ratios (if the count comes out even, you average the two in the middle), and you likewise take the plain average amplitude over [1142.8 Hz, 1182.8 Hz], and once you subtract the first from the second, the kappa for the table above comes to 1.49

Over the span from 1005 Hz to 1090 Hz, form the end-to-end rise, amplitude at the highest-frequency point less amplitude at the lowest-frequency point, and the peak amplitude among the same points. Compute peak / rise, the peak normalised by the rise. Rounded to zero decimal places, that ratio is -38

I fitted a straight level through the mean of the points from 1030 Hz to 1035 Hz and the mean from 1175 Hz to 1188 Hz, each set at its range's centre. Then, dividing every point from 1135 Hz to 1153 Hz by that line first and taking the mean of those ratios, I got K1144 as 1.04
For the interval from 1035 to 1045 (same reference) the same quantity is 1.04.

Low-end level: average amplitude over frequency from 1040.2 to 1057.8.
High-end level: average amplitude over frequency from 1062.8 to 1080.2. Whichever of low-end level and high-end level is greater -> 3.24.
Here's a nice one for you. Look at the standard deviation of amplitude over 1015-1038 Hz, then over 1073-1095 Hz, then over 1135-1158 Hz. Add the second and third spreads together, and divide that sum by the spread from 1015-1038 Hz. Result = 2.57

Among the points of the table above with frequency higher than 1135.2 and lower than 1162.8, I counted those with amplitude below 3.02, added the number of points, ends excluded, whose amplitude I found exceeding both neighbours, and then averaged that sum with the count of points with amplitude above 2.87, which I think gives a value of 9.0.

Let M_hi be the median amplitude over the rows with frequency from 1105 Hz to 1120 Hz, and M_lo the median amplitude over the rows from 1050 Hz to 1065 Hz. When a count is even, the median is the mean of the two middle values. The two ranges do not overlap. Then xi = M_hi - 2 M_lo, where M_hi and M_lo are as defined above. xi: -4.3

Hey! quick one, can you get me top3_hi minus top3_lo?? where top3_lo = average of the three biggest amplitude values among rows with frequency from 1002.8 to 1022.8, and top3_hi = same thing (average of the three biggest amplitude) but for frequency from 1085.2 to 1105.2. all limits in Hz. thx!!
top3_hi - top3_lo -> -0.26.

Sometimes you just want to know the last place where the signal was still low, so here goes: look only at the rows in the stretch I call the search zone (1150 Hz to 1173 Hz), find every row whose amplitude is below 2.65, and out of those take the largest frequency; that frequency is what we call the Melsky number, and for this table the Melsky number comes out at 1171.5 Hz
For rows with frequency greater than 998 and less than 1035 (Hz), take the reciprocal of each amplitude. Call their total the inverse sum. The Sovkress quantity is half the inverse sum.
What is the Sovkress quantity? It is 2.5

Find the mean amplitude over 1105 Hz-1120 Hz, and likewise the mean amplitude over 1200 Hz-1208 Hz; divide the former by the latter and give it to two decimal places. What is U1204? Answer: 0.80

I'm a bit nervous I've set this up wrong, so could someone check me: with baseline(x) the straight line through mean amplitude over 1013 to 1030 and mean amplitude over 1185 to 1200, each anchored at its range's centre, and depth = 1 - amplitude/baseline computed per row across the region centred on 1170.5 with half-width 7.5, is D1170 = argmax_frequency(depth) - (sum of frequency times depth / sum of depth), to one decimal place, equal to 1.7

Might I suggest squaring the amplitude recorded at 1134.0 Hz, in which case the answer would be 8.2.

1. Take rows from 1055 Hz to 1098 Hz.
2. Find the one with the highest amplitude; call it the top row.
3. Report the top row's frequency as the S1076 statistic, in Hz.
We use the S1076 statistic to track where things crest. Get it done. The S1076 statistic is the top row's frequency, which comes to 1061.5 Hz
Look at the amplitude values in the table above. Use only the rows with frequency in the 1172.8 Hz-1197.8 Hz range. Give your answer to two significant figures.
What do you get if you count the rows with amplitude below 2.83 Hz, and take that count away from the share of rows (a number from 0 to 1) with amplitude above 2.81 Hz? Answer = -10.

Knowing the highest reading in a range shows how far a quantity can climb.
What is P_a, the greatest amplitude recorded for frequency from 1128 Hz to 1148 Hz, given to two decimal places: 2.94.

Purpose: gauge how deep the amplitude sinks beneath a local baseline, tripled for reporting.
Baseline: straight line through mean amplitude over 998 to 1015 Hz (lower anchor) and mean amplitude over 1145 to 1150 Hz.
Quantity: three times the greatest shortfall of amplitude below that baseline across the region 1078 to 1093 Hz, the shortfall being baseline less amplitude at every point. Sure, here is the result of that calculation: 0.5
